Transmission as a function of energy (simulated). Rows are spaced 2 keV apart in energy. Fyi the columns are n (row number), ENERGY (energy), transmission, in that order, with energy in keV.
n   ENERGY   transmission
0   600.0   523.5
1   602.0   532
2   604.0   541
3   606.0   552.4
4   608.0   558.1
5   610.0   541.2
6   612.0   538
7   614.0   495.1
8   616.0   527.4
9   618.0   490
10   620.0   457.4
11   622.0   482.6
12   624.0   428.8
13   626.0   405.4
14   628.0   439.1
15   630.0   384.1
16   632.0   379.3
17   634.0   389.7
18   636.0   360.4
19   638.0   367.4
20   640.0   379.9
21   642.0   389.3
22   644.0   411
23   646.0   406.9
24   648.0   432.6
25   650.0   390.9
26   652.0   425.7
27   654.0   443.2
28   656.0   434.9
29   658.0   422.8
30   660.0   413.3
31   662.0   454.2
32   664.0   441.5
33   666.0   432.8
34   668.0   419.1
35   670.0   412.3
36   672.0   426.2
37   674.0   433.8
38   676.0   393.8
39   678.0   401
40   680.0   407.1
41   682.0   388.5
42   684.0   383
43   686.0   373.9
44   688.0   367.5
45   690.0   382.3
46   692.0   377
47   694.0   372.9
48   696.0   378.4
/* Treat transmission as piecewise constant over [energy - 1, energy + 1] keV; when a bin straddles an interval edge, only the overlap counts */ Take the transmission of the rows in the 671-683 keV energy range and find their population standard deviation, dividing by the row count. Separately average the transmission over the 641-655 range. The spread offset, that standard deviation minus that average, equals -398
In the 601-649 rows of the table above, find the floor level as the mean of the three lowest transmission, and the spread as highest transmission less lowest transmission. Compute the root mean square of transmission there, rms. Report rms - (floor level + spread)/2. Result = 175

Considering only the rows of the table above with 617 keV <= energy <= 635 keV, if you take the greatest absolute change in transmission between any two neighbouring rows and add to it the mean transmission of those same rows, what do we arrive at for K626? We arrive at 483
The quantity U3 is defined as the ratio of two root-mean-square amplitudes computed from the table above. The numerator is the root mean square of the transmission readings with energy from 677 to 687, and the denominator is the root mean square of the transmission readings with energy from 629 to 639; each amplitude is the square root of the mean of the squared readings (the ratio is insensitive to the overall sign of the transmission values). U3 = 1.04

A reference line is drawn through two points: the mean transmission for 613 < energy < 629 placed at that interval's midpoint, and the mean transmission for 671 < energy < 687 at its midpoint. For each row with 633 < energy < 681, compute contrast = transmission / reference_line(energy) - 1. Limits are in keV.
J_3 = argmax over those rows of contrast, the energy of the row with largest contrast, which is 662.0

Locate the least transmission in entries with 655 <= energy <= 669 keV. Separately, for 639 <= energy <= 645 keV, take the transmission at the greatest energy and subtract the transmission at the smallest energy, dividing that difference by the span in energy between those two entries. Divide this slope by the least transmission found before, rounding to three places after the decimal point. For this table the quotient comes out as 0.019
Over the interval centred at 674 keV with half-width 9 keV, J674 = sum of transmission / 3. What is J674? 1238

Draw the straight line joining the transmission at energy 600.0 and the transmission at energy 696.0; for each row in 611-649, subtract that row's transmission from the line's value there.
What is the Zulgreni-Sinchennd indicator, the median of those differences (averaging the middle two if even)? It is 47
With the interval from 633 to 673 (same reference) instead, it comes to 19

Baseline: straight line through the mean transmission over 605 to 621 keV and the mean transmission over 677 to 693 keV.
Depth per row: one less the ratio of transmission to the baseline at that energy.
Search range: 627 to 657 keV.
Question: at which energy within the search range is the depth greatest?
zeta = 636.0 keV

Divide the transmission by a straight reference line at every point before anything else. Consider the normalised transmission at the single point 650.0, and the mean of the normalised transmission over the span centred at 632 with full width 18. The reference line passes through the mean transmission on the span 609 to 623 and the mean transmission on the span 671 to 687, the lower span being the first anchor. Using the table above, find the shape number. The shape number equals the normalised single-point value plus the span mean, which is 1.69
